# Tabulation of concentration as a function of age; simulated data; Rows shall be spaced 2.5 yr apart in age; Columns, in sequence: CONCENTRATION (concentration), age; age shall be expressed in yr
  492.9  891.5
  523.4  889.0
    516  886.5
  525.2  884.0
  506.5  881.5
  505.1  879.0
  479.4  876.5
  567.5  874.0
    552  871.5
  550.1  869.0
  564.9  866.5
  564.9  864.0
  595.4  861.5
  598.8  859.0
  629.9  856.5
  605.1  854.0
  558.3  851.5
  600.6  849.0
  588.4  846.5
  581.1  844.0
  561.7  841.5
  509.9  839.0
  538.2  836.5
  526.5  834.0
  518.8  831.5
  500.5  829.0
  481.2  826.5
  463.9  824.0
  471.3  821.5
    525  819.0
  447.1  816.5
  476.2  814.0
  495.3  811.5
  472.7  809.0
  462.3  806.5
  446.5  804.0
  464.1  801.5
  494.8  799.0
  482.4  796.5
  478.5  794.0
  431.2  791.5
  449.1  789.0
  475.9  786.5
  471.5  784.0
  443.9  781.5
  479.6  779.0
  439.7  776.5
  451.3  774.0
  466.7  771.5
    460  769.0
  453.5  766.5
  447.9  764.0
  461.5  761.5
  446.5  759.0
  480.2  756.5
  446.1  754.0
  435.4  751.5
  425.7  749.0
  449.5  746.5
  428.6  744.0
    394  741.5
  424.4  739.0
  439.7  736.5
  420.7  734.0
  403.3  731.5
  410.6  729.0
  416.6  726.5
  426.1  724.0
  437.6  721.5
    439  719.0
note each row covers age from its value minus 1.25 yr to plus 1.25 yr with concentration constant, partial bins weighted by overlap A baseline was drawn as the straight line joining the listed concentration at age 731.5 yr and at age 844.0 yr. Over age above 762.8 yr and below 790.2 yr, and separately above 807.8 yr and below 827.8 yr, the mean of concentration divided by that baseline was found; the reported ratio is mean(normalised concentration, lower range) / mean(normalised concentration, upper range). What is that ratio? 1.09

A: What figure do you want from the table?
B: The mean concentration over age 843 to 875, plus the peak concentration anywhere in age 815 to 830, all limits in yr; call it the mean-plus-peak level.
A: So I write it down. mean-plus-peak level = 1106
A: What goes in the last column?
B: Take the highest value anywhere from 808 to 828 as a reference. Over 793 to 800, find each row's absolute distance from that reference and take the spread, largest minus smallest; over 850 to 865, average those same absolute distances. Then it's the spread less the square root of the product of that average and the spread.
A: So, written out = -17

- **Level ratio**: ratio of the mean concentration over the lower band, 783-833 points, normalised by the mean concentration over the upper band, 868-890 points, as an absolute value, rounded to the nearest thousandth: 0.906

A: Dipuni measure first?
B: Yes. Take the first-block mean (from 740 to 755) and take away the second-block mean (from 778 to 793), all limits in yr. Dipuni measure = -29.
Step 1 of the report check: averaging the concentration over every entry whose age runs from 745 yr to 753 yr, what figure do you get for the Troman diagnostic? 437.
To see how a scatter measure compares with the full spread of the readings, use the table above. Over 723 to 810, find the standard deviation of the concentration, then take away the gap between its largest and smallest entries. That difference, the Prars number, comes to -77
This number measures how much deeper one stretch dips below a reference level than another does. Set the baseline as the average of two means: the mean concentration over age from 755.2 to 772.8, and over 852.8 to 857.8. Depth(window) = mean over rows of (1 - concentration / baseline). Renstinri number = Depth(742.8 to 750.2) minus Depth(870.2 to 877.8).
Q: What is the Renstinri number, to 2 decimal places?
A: 0.18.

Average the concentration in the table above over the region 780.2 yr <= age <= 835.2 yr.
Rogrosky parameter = 476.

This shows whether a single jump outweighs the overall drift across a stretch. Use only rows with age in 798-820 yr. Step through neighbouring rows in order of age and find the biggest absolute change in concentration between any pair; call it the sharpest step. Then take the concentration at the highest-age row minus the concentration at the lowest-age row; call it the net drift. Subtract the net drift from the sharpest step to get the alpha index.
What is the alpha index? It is 48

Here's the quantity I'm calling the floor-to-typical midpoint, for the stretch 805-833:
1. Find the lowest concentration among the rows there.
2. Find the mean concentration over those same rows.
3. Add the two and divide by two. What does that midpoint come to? 465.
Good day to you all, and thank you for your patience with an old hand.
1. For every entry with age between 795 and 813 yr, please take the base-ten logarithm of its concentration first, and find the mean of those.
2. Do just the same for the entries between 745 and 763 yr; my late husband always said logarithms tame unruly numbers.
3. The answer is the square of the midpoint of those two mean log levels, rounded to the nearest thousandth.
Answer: 7.096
